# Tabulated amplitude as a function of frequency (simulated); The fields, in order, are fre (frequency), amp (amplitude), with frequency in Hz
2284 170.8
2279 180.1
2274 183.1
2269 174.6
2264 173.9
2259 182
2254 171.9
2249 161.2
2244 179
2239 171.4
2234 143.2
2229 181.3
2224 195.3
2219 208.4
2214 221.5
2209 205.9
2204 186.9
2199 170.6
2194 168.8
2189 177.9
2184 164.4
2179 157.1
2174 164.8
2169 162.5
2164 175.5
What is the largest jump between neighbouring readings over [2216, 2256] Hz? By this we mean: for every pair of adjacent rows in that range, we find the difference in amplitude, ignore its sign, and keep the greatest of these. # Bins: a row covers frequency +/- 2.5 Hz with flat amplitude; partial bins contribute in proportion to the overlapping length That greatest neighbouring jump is 38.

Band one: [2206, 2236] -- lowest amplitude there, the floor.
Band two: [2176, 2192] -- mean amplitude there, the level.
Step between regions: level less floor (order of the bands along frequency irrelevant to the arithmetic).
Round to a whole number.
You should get 23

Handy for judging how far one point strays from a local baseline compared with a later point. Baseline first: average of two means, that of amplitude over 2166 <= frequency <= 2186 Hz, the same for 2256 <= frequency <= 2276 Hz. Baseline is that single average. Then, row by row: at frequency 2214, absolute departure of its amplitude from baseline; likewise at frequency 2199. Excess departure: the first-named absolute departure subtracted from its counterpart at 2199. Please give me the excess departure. -51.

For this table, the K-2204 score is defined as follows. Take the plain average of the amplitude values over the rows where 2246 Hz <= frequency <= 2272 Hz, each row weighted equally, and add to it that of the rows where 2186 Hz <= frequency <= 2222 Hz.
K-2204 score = 364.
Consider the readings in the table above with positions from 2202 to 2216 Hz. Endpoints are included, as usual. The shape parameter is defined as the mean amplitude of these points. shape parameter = 205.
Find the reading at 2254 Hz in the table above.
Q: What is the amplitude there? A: 171.9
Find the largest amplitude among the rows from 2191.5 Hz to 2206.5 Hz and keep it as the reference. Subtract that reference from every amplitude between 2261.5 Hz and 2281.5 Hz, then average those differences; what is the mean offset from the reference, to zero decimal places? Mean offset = -9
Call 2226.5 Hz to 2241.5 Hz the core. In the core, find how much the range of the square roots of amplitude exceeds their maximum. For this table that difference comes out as -12.0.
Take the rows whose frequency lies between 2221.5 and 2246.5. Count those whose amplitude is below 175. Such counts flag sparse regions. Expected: 2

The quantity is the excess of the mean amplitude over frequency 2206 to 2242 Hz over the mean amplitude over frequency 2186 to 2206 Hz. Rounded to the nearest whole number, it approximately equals 14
